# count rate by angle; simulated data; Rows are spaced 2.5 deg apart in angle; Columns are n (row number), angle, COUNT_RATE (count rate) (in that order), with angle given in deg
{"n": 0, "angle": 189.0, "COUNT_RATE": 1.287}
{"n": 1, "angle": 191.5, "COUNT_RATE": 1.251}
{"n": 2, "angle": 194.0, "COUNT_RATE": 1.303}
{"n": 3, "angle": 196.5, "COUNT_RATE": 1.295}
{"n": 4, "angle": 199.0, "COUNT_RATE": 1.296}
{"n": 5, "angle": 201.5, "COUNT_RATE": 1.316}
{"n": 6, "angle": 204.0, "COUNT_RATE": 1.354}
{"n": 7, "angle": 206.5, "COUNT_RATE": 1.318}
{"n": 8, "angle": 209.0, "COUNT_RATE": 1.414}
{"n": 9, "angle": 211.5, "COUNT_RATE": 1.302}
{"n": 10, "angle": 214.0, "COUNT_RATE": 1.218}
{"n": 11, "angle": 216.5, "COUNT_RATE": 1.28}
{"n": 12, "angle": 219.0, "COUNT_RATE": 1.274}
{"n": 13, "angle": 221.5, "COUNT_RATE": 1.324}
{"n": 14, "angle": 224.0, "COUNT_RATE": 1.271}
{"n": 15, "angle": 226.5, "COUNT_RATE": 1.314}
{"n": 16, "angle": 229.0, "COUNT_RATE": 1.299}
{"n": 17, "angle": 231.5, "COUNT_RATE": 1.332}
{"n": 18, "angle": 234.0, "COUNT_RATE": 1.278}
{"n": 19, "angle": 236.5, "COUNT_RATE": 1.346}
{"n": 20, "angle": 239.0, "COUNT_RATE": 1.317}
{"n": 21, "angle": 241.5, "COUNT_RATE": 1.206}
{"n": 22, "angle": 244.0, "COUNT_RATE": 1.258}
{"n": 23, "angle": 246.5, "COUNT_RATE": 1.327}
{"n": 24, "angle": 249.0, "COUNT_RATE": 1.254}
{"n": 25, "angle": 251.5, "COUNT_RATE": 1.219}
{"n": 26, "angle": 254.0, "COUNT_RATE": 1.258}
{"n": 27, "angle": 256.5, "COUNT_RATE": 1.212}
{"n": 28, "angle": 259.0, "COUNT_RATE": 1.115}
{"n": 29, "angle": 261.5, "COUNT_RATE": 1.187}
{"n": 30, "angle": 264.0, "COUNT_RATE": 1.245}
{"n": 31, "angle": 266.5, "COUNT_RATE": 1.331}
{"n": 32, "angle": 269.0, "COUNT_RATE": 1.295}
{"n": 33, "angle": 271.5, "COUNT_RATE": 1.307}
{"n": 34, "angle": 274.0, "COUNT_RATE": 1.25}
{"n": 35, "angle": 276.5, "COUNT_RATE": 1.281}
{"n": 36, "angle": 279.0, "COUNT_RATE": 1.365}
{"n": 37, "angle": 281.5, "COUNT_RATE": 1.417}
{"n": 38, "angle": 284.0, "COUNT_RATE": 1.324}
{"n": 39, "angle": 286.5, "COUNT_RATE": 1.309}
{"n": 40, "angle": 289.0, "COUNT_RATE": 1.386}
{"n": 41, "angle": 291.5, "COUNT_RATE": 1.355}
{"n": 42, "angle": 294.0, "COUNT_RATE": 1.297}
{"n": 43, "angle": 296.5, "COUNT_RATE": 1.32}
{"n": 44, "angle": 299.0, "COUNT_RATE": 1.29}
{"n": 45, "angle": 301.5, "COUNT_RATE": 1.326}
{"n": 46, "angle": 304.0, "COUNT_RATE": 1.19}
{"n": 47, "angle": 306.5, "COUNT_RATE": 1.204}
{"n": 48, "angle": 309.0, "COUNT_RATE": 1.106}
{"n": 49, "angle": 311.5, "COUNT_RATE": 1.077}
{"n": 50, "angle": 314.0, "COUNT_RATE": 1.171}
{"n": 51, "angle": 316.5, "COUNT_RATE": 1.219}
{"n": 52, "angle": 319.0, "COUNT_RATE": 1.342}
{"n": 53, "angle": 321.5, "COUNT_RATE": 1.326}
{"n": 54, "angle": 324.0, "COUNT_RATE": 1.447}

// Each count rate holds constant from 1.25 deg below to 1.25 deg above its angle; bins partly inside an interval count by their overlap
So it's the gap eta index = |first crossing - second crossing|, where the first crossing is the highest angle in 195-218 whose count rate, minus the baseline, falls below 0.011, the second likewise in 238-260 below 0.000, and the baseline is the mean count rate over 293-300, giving 42.5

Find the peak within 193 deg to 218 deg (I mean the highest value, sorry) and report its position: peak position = 209.0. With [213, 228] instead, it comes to 221.5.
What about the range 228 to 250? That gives 236.5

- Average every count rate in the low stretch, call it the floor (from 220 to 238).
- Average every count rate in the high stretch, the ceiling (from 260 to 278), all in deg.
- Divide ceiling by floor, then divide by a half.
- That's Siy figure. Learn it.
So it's 1.94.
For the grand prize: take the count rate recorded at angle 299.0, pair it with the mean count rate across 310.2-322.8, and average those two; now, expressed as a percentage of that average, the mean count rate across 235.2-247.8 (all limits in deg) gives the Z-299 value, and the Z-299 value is 103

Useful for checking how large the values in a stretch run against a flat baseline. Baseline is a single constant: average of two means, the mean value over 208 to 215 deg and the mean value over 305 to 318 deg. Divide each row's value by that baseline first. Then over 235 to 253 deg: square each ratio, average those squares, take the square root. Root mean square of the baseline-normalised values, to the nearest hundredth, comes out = 1.03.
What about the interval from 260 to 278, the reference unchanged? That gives 1.03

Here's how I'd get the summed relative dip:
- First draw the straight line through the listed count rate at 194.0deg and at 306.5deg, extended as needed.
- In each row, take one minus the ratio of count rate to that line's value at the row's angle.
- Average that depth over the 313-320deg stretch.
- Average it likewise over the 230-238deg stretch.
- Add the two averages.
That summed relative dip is -0.08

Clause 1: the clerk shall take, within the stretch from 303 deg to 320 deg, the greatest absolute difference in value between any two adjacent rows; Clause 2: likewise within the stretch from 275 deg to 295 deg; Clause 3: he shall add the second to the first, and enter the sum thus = 0.22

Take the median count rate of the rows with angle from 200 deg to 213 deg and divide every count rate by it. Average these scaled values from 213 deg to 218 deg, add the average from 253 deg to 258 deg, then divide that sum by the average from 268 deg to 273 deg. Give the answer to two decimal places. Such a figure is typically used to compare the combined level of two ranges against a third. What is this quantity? 1.91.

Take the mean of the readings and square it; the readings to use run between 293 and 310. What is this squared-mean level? 1.56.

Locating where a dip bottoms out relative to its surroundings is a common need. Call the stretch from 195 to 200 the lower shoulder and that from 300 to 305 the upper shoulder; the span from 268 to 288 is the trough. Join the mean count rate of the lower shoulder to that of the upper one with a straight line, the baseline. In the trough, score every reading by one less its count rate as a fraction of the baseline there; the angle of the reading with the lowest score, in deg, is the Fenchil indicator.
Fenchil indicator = 281.5 deg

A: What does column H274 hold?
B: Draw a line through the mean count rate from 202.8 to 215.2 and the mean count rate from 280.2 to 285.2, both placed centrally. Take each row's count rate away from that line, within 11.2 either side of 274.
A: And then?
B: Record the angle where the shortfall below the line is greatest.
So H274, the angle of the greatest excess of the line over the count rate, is 274.0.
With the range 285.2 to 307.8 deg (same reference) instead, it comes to 304.0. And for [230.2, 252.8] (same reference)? 241.5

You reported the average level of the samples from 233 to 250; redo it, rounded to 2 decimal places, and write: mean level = 1.28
